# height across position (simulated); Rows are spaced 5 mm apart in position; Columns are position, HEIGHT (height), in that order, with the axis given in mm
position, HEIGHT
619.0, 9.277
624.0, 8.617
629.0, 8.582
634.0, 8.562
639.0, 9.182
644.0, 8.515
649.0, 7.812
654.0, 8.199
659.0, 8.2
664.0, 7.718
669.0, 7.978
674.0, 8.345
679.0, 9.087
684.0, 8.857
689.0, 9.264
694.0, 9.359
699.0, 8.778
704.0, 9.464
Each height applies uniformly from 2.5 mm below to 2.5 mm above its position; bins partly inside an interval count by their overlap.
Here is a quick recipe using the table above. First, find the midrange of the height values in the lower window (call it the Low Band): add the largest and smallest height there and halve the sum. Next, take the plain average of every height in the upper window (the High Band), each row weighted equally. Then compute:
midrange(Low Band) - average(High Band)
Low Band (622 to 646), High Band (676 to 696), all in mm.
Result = -0.3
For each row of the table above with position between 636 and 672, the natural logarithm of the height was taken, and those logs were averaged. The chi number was 2.11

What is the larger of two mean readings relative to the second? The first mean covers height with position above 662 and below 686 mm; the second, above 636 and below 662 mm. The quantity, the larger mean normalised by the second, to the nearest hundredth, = 1.00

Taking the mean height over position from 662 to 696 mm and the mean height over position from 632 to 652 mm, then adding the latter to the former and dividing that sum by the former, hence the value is 1.98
